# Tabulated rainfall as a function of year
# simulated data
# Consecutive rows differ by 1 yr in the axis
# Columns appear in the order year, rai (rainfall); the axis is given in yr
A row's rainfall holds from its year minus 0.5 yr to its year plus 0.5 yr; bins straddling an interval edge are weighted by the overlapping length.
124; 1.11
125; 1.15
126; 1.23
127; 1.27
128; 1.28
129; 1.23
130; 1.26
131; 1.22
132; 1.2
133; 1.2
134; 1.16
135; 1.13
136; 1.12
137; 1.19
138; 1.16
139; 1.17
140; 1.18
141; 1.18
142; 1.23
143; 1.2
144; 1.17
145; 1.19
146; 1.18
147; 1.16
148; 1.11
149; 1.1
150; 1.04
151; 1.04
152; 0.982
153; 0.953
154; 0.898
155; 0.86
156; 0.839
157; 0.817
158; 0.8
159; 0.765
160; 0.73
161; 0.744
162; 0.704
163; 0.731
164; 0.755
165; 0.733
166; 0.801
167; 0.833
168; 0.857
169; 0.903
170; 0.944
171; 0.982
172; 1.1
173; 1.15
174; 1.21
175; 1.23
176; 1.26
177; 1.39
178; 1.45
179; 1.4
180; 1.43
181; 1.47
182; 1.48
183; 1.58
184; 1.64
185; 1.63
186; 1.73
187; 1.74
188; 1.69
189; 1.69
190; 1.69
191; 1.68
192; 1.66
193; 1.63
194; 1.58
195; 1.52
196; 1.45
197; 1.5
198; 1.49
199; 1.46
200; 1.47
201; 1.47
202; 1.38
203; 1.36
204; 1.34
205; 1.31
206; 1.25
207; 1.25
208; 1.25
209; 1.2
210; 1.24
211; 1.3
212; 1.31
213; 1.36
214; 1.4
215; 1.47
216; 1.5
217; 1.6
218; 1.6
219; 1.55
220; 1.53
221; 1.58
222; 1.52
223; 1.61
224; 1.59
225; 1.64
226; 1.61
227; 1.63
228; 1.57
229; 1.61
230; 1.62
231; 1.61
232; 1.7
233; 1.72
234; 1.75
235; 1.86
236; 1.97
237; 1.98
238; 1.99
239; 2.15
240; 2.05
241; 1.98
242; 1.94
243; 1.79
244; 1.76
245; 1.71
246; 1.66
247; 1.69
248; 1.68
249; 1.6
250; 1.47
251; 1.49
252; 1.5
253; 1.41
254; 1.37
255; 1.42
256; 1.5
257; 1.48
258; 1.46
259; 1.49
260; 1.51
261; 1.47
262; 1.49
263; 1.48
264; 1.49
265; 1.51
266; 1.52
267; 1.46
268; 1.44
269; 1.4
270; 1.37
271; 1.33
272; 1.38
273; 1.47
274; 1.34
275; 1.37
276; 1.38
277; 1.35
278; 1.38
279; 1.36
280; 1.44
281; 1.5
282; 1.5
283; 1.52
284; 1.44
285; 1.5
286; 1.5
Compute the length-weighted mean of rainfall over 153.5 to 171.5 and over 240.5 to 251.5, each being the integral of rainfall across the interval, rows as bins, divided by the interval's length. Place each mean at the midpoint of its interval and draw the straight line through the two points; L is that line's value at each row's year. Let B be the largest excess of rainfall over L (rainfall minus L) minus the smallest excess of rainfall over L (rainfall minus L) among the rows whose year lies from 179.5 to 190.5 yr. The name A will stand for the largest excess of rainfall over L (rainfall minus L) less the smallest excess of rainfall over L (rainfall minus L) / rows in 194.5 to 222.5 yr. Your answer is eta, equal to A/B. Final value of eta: 2.0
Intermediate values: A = 0.5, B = 0.24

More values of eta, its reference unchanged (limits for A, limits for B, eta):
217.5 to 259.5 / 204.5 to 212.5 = 6.2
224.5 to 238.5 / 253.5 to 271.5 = 1.0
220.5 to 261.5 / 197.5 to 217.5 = 2.3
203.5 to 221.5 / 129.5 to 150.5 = 0.7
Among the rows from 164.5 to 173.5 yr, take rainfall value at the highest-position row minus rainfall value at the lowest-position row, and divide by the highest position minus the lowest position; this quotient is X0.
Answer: 0.052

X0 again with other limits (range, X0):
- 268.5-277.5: -0.006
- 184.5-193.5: 0.000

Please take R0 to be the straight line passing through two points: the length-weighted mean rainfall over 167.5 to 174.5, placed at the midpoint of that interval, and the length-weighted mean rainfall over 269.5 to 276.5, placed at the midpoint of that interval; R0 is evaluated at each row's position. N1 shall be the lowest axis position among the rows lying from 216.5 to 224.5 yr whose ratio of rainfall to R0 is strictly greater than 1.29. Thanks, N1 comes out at 217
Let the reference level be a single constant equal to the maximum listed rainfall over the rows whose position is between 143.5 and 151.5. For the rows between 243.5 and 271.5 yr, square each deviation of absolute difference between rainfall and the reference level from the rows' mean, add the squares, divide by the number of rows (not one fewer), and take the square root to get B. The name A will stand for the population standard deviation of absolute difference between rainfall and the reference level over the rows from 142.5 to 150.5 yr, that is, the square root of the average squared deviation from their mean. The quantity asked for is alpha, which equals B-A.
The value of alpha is 0.06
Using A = 0.05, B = 0.11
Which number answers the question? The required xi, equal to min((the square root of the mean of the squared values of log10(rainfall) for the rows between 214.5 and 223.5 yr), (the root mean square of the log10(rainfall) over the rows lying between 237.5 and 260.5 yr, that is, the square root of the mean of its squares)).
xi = 0.19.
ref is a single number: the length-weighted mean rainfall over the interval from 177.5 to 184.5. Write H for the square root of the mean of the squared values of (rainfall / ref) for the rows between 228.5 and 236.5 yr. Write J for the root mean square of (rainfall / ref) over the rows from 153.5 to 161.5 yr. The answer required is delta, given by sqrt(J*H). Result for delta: 0.793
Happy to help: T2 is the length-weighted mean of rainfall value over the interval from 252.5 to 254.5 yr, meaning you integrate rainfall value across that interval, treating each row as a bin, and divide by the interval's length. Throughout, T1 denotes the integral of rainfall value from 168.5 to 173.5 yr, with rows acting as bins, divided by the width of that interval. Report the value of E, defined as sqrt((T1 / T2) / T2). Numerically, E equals 0.73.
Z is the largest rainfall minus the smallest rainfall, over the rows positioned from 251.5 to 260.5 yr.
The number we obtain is 0.14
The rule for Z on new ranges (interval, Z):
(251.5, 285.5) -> 0.19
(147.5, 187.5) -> 1.04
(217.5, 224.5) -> 0.09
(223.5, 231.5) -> 0.07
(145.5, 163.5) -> 0.48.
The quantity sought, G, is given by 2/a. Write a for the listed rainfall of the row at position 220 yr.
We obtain 1.31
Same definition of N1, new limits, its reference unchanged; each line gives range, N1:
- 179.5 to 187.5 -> 180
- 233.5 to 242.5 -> 234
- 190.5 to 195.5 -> 191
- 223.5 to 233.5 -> 224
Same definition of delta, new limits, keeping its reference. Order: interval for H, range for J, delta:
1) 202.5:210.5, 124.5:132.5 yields 0.839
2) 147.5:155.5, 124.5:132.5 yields 0.744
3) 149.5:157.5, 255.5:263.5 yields 0.788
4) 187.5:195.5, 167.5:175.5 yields 0.882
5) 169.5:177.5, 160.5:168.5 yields 0.635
